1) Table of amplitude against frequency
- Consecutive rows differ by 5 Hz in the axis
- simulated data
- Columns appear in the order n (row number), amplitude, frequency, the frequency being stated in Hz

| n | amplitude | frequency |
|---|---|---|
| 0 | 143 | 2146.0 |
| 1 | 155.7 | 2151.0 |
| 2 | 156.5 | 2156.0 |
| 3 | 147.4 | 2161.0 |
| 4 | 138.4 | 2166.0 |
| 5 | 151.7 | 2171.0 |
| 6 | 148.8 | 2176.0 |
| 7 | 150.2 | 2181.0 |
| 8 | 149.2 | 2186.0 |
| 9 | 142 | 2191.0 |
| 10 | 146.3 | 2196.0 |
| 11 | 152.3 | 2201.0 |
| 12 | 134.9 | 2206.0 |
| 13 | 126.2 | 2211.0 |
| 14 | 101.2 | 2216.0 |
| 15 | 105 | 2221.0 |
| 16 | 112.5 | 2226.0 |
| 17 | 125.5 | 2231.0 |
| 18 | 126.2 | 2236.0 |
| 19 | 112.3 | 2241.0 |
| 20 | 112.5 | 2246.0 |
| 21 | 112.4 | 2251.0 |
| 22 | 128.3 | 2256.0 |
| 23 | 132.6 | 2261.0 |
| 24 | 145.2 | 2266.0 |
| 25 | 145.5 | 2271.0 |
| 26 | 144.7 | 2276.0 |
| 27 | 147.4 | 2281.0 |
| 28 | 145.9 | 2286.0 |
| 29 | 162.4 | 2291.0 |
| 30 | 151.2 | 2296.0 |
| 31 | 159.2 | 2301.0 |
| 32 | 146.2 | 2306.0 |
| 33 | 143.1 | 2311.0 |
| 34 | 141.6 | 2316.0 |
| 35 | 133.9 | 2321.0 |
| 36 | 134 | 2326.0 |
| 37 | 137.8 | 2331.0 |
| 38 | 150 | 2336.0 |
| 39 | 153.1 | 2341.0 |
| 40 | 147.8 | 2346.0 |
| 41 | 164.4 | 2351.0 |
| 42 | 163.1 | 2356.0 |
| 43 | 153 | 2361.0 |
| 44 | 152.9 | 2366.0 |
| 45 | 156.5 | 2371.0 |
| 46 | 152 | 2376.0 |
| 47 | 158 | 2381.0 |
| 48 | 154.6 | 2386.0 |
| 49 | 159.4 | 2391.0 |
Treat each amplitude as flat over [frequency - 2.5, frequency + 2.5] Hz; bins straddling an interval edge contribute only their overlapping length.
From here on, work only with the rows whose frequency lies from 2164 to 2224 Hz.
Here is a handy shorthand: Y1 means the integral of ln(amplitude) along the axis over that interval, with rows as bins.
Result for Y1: 295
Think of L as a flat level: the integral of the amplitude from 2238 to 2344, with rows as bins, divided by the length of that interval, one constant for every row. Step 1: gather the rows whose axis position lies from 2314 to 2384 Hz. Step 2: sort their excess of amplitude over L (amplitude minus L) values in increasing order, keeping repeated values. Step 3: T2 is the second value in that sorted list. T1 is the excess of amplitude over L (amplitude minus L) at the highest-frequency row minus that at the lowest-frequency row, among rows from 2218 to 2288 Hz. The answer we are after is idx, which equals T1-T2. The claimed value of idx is 47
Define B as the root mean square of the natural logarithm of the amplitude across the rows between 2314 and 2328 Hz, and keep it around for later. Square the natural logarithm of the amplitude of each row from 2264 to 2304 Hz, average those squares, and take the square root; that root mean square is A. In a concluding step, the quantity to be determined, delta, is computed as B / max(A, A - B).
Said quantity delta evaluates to 0.98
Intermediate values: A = 5.011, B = 4.92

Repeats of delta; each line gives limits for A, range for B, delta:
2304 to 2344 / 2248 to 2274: 0.99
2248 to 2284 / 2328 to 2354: 1.02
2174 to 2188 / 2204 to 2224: 0.95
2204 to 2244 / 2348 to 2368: 1.06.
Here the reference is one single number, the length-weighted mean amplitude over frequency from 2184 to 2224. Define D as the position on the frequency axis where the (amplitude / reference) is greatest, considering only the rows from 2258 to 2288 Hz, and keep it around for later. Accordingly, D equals 2281.0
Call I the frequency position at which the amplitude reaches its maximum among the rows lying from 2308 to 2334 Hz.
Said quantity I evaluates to 2311.0 Hz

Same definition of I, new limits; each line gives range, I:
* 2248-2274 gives 2271.0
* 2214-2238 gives 2236.0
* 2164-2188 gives 2171.0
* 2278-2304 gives 2291.0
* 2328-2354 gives 2351.0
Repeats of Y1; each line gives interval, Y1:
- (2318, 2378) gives 300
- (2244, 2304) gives 297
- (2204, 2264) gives 287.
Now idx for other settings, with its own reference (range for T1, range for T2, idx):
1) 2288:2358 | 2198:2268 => 36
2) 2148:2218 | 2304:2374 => -49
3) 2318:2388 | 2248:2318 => 32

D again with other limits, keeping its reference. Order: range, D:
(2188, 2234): 2201.0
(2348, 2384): 2351.0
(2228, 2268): 2266.0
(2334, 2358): 2351.0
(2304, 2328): 2306.0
